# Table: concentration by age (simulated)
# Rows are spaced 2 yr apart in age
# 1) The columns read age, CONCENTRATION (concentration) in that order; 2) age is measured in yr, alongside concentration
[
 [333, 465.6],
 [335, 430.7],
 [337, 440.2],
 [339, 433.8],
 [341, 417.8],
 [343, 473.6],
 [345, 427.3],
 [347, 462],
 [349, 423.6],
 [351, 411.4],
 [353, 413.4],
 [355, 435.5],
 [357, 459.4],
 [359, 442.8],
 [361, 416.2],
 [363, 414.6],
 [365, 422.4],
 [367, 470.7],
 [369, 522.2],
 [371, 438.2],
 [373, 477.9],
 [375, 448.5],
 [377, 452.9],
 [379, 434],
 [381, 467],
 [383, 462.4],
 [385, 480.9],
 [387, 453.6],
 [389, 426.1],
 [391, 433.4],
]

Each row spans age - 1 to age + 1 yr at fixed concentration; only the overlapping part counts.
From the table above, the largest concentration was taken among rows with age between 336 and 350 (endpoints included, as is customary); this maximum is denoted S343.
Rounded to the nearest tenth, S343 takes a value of 473.6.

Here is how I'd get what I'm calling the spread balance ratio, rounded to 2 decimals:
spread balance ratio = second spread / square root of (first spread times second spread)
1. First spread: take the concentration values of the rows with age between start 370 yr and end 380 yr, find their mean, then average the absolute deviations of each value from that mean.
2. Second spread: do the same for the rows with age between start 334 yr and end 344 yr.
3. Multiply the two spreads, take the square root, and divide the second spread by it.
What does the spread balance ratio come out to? 1.08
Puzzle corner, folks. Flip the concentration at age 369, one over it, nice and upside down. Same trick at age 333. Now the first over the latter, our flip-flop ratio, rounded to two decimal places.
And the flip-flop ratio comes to 0.89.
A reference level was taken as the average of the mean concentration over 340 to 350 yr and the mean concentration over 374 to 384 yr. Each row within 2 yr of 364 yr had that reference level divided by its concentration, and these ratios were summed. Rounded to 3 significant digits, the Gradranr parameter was 2.14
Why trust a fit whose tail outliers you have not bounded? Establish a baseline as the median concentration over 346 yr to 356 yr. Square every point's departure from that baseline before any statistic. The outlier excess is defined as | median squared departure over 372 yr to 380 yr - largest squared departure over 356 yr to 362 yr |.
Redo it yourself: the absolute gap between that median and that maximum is 542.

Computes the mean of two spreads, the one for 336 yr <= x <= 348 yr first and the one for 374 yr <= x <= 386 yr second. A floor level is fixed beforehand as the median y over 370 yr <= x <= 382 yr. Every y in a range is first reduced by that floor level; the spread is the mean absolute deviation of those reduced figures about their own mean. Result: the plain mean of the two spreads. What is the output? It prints 14.7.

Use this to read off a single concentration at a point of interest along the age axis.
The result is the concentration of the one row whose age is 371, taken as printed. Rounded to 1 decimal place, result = 438.2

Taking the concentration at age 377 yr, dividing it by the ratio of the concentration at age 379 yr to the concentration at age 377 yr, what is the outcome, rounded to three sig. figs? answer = 473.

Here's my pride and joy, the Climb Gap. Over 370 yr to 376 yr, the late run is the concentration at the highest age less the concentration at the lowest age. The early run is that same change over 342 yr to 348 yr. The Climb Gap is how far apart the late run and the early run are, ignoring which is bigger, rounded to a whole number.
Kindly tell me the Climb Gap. 22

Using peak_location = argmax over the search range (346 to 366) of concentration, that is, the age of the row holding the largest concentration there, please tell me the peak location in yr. 347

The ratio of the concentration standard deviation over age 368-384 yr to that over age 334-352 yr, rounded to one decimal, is 1.4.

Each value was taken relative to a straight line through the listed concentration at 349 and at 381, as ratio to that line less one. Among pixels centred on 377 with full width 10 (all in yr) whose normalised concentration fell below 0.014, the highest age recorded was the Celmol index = 381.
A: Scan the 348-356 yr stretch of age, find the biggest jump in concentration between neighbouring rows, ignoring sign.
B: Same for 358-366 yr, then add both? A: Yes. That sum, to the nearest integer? 49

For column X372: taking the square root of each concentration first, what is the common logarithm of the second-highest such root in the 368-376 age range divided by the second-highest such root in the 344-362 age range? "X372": 0.0086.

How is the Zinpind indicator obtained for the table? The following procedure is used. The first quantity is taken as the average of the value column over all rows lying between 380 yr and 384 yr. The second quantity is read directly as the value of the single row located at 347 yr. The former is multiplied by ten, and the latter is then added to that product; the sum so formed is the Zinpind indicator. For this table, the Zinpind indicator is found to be 5109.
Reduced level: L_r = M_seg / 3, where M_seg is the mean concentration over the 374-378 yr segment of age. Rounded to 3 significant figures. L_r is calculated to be 150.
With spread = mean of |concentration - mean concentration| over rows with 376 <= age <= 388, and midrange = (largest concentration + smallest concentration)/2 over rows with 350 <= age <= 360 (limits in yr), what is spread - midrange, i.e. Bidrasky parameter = -424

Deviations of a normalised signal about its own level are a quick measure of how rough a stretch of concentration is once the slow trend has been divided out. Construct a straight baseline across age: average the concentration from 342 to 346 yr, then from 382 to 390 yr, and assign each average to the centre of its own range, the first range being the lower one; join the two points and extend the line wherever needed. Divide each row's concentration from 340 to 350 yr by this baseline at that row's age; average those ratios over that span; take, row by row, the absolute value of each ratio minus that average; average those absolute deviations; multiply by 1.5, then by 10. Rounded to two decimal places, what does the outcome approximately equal 0.72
